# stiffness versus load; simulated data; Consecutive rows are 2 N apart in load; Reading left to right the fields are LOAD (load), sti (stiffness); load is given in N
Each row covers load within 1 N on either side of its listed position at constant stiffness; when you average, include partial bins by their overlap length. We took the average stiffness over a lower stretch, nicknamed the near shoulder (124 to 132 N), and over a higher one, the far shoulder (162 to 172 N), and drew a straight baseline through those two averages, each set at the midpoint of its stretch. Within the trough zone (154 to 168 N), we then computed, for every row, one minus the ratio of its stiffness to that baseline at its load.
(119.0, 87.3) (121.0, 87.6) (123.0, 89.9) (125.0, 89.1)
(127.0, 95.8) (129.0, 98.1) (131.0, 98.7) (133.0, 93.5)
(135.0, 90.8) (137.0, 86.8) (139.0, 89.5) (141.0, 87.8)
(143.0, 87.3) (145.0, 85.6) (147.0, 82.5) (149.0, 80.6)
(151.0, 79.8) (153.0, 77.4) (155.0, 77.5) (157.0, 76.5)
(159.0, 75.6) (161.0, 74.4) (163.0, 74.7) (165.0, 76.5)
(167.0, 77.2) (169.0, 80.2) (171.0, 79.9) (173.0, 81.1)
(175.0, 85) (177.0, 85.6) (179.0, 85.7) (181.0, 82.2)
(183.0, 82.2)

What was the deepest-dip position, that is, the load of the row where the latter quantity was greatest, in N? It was 161.0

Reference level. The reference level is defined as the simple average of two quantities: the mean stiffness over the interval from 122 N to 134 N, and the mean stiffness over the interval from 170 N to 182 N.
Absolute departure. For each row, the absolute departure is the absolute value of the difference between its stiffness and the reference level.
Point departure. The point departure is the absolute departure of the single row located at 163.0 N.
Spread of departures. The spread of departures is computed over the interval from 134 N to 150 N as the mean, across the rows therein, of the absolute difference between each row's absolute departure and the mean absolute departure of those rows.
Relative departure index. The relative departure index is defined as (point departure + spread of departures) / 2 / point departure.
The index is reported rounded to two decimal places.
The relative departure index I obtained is 0.57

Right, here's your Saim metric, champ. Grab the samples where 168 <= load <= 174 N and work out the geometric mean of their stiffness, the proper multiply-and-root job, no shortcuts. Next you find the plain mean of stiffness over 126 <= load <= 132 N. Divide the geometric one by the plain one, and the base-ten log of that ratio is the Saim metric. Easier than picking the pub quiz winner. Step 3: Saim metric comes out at -0.08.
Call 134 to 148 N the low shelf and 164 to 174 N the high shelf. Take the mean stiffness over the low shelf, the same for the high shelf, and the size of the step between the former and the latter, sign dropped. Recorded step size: 8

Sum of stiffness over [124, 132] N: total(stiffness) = 382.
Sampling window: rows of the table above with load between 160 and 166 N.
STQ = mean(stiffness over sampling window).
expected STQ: 75.2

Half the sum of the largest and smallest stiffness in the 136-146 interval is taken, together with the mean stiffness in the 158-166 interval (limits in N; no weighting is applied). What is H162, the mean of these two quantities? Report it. 81.4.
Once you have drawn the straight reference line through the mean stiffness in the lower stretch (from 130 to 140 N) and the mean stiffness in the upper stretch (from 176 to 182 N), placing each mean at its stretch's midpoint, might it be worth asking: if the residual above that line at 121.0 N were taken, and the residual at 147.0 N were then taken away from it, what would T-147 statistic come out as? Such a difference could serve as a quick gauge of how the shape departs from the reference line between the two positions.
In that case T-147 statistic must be 1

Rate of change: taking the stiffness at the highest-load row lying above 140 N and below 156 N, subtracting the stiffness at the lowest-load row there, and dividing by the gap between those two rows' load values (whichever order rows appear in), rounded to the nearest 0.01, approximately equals -0.74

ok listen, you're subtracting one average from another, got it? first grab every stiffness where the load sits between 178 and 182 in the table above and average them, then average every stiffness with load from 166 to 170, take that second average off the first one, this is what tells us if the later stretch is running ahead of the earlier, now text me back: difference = 5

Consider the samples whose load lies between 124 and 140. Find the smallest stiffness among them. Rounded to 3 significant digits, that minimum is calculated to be 86.8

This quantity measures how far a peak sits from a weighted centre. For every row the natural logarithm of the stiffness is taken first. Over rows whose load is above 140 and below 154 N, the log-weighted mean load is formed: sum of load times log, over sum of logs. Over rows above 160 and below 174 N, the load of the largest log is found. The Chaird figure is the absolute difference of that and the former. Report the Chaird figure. 26.0 N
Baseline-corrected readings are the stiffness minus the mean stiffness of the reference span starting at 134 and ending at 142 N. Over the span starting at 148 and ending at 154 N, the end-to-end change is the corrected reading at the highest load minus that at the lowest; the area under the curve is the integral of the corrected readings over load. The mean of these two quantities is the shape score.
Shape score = -30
